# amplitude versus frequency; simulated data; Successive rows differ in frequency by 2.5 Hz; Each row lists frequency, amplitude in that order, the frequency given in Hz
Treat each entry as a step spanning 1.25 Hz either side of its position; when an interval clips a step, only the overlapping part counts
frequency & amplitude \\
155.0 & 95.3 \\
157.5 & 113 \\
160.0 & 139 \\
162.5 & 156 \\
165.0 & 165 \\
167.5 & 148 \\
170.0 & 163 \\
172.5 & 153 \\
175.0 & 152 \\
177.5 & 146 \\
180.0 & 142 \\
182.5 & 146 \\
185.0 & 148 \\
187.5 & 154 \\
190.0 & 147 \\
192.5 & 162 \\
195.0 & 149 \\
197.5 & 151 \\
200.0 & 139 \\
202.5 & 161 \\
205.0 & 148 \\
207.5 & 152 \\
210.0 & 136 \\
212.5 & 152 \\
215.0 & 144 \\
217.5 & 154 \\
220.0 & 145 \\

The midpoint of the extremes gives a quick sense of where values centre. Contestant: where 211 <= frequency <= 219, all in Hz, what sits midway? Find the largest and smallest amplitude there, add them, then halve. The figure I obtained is 149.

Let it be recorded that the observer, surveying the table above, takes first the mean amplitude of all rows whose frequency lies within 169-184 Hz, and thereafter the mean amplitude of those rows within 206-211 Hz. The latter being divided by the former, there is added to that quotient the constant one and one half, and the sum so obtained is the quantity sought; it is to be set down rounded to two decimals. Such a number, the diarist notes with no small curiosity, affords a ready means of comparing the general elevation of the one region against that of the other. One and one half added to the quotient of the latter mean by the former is 2.46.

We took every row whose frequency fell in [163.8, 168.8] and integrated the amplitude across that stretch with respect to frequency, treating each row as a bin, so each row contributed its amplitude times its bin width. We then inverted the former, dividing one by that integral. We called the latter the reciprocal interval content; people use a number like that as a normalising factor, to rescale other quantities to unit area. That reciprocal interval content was 0.0013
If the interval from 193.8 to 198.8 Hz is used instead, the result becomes 0.0013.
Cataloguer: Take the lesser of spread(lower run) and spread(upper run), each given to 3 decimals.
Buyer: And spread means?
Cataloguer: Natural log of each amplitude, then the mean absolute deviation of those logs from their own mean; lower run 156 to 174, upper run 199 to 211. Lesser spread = 0.053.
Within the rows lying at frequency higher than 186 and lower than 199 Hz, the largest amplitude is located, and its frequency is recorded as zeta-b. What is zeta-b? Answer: 192.5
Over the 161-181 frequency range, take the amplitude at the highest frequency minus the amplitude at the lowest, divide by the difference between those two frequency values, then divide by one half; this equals -1.6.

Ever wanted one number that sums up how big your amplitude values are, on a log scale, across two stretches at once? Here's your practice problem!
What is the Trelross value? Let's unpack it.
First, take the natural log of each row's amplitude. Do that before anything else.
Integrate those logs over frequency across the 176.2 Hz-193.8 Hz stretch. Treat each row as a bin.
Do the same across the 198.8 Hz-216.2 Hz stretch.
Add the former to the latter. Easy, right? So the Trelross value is 175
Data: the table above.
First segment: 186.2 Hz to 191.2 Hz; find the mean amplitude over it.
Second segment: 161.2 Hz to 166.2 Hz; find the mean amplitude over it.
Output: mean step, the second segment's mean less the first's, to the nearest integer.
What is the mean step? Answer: 10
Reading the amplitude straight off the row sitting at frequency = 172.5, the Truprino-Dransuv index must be 153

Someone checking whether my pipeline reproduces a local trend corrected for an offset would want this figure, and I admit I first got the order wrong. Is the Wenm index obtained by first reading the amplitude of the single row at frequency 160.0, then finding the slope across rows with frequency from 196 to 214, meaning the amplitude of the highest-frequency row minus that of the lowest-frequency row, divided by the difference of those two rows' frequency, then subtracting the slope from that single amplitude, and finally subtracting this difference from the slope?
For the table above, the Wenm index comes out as -139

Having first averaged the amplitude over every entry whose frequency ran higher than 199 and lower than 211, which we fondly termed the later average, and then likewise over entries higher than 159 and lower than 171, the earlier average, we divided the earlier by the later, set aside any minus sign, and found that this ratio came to 1.05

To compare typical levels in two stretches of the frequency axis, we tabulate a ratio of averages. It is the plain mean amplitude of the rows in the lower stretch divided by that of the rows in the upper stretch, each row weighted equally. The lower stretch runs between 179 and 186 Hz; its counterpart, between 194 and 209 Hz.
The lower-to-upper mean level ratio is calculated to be 0.97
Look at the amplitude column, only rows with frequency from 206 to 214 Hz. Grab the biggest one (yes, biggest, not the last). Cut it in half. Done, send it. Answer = 76.0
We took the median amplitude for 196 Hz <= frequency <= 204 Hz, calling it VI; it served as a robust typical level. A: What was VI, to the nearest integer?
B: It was 151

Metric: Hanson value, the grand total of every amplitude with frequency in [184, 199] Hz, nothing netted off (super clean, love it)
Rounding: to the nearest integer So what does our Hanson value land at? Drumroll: 911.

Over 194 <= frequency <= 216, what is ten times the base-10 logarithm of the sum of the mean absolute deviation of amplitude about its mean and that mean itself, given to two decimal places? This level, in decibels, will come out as 21.86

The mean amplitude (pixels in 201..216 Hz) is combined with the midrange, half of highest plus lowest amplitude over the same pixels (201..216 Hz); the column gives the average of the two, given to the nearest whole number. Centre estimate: 149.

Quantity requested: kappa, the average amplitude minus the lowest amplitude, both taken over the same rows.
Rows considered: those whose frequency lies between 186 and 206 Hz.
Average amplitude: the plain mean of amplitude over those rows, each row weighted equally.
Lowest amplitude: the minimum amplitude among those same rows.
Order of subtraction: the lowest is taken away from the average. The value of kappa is 12.4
